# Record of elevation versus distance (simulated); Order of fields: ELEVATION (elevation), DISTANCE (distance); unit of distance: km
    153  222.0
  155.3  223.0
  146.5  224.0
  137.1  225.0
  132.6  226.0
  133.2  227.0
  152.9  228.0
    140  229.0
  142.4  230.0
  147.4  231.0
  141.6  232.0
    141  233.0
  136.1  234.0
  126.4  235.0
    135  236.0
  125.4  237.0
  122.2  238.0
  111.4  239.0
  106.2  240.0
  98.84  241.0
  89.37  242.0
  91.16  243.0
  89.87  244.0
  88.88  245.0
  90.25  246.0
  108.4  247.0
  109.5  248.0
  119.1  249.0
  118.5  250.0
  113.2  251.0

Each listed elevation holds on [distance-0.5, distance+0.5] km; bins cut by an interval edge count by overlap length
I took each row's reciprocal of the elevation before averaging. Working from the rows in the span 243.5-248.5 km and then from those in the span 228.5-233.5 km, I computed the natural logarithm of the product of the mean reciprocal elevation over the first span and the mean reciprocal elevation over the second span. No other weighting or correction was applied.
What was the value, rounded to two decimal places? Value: -9.53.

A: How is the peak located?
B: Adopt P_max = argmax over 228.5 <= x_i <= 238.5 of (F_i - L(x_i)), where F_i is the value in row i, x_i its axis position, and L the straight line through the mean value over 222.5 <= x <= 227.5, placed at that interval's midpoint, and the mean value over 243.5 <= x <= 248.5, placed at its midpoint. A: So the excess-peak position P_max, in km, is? 231.0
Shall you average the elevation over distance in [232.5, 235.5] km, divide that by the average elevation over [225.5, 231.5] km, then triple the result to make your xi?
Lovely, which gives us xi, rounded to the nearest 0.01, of 2.85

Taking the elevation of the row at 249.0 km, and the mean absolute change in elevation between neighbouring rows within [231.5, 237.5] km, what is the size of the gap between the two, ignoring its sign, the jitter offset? 112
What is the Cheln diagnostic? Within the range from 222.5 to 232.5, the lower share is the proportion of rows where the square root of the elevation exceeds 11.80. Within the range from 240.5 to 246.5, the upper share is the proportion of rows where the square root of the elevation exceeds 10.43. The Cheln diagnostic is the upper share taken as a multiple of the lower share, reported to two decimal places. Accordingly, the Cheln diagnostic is 0.00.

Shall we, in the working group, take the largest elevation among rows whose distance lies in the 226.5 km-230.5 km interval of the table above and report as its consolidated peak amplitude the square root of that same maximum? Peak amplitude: 12.4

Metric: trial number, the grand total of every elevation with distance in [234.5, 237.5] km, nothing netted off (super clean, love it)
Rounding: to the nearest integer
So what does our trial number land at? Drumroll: 387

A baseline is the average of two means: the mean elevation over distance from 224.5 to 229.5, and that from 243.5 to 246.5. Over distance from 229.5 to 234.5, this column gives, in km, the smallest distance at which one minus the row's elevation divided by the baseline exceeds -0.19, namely 234.0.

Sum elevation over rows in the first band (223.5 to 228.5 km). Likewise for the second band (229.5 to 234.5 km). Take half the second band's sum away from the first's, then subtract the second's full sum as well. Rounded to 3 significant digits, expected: -360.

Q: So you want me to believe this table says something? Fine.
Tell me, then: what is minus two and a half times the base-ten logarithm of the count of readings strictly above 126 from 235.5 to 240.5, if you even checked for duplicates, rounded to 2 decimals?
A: 0.00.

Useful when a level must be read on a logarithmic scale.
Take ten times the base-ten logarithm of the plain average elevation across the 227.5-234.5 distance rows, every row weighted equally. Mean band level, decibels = 21.6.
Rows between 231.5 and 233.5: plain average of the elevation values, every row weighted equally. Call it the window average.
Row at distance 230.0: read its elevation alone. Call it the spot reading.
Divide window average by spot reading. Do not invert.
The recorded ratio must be 0.99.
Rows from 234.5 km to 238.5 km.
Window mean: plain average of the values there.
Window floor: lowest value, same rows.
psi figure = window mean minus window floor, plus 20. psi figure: 25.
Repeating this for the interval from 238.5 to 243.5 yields 30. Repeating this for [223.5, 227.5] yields 25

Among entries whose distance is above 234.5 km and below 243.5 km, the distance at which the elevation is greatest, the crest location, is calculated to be 236.0 km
